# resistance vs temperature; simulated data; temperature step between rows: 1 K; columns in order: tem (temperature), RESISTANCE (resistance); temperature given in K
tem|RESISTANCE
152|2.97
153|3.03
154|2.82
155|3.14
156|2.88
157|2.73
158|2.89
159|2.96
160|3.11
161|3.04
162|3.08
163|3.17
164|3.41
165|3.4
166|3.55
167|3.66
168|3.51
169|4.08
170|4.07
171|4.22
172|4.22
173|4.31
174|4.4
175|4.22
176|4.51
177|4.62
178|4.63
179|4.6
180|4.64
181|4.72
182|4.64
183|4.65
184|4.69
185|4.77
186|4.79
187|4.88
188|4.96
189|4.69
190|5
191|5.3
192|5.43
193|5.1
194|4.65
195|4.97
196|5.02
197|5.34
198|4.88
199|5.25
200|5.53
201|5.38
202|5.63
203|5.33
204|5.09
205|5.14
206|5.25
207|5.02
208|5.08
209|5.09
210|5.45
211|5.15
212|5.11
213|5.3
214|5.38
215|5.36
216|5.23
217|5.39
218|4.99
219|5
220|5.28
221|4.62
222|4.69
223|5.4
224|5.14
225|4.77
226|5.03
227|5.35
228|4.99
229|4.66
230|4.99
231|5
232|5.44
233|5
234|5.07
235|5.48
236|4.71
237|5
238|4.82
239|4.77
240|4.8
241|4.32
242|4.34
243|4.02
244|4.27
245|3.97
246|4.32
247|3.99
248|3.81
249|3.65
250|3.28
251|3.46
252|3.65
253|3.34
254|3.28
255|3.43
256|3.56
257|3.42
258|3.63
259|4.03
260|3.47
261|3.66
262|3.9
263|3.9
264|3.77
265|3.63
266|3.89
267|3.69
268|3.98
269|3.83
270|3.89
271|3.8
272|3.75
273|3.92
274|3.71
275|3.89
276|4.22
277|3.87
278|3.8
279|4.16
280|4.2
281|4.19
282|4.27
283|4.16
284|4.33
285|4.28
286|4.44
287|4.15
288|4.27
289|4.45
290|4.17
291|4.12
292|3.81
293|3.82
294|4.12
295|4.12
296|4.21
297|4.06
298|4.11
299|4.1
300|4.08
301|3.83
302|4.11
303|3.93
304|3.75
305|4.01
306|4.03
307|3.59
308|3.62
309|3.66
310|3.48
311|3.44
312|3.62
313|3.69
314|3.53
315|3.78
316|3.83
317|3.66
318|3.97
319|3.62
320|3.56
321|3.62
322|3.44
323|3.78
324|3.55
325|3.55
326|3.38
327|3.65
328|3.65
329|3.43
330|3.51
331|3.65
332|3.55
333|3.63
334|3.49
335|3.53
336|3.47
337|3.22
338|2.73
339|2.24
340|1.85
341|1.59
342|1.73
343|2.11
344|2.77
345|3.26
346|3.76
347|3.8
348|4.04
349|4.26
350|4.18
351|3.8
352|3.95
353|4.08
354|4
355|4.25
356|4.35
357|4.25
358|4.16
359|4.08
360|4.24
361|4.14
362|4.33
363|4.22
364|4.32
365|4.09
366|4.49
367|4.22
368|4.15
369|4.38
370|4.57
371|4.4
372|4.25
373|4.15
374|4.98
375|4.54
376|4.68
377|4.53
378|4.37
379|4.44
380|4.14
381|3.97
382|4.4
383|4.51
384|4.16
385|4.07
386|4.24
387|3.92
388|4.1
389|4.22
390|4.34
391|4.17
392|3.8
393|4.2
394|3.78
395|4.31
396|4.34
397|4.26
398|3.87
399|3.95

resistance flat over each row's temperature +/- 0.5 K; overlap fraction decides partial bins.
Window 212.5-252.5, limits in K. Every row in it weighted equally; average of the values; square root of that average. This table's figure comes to 2.17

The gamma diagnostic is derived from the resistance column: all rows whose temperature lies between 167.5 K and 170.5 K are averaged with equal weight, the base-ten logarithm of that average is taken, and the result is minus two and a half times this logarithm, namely -1.47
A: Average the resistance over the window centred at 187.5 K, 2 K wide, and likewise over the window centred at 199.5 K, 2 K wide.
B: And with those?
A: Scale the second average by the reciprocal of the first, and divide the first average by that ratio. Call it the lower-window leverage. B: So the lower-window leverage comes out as 4.5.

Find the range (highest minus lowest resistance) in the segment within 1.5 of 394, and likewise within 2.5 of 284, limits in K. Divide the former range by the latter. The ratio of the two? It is 1.9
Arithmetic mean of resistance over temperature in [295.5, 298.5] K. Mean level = 4.1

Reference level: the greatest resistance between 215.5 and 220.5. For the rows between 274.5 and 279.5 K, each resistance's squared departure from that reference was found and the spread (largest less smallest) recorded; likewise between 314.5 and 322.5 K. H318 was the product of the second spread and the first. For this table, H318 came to 2.1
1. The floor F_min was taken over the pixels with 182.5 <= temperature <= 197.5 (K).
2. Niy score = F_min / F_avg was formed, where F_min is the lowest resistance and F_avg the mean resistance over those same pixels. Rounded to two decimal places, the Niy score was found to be 0.94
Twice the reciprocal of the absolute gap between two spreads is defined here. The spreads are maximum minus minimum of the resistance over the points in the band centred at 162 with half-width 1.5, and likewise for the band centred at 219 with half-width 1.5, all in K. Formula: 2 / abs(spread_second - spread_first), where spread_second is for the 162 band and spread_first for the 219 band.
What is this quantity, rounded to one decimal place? 12.5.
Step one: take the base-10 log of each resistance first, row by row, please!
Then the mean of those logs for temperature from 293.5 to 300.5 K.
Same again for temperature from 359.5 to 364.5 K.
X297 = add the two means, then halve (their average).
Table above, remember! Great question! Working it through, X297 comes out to 0.62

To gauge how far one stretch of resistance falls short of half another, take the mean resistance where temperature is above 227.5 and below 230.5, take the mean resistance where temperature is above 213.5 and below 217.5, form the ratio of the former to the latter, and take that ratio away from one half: -0.41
